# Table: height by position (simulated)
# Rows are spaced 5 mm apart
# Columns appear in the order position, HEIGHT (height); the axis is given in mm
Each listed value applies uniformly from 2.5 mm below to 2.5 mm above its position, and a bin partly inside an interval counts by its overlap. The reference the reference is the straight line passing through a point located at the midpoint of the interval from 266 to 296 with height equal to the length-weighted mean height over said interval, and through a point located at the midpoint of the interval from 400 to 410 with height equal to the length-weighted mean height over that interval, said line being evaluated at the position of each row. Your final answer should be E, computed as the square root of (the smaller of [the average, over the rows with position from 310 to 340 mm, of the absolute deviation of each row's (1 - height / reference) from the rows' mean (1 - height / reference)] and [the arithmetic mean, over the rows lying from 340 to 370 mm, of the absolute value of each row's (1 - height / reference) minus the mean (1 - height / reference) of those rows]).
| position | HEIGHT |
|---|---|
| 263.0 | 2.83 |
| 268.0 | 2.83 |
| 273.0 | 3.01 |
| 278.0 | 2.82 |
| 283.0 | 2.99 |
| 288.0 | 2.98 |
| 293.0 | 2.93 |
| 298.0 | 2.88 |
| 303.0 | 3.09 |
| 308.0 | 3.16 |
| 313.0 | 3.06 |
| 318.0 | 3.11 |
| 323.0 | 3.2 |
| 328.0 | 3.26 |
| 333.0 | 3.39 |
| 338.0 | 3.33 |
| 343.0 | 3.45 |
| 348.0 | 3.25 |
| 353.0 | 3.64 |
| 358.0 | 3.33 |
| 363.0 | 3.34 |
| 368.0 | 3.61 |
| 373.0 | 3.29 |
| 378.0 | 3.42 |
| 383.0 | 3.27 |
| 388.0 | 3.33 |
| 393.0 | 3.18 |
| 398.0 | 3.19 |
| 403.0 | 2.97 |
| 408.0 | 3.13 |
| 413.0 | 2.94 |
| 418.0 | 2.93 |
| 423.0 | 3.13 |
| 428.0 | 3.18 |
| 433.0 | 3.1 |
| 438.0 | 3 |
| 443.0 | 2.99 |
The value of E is 0.177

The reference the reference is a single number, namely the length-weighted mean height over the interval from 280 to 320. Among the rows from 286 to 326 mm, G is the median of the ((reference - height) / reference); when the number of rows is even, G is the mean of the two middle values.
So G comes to -0.018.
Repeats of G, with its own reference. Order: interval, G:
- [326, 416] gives -0.096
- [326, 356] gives -0.112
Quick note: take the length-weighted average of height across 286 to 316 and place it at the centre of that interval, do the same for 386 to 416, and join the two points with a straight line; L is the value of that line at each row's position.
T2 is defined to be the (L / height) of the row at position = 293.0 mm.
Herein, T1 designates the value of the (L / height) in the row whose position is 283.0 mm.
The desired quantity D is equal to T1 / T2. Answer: 0.98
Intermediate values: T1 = 1.00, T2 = 1.03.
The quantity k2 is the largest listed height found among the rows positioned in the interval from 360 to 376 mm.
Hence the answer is 3.61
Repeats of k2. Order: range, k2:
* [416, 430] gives 3.18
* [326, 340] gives 3.39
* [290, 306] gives 3.09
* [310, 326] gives 3.2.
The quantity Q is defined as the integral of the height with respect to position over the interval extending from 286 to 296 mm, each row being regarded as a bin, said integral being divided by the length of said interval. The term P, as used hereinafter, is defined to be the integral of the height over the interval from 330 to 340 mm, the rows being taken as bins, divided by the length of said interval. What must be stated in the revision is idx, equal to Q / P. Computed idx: 0.88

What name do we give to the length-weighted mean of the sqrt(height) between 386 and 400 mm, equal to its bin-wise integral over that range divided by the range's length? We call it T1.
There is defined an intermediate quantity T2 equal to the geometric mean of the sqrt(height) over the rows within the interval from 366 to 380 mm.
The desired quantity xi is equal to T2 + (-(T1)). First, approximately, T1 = 1.80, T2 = 1.85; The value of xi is 0.06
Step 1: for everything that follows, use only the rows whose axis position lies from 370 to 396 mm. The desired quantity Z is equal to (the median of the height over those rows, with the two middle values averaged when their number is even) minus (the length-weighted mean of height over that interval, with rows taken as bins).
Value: -0.01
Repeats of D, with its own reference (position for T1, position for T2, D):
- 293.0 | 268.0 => 0.97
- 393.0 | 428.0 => 0.99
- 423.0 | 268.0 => 0.95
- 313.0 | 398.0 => 1.01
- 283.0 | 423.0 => 1.00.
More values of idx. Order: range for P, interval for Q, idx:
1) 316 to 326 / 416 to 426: 0.96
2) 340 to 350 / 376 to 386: 1.00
